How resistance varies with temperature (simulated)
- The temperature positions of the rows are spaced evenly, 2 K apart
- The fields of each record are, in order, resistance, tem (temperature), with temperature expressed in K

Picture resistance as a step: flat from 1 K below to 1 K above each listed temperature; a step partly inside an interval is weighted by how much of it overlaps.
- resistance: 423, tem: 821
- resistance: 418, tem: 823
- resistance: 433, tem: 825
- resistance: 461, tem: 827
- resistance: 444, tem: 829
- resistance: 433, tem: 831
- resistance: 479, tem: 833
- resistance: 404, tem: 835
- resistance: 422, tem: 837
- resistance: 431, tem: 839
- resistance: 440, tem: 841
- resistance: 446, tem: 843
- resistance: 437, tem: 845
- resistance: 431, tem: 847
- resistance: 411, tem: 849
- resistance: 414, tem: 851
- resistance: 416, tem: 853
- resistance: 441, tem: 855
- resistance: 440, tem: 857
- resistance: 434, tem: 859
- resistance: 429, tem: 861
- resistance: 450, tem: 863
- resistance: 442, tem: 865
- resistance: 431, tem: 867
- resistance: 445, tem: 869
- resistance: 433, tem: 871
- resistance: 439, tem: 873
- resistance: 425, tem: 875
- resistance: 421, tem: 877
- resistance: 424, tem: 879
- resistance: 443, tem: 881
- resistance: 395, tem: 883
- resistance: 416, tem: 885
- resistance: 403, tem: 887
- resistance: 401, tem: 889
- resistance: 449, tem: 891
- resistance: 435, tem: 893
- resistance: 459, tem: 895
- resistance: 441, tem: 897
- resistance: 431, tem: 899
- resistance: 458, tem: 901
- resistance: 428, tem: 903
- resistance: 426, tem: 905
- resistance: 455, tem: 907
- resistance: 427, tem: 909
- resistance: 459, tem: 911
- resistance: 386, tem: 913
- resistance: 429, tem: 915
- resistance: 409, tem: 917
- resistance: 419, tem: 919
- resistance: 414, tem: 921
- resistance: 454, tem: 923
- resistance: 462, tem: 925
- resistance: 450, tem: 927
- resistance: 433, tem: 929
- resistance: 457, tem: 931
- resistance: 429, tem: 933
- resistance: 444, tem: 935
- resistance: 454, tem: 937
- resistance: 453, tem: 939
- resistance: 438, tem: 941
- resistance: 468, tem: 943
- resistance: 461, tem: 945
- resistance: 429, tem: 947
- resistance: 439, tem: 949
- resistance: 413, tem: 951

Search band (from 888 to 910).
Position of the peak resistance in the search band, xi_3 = 895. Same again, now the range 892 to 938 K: 925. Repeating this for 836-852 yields 843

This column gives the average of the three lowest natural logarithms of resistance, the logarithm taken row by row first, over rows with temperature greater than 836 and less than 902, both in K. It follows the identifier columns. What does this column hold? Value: 5.99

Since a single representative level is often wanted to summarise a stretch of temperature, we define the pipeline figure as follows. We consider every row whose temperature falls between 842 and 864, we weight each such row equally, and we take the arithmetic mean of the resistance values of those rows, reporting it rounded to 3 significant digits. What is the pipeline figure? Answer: 432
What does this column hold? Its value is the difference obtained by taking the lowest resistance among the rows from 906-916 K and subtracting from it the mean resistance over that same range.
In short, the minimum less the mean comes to -45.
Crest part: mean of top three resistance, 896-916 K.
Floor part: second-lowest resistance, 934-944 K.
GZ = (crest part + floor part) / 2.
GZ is 451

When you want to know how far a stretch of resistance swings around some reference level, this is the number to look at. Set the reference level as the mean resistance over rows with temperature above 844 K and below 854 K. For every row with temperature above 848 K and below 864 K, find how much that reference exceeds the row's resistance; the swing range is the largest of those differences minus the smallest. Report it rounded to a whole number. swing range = 39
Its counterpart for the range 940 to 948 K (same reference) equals 39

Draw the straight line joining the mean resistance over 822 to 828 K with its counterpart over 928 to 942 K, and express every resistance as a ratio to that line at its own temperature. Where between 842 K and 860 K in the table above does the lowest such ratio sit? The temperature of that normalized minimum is 849 K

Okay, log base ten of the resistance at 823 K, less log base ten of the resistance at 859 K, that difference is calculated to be -0.016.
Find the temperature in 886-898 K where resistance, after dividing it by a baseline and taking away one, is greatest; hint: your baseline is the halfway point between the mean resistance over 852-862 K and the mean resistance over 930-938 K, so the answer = 895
